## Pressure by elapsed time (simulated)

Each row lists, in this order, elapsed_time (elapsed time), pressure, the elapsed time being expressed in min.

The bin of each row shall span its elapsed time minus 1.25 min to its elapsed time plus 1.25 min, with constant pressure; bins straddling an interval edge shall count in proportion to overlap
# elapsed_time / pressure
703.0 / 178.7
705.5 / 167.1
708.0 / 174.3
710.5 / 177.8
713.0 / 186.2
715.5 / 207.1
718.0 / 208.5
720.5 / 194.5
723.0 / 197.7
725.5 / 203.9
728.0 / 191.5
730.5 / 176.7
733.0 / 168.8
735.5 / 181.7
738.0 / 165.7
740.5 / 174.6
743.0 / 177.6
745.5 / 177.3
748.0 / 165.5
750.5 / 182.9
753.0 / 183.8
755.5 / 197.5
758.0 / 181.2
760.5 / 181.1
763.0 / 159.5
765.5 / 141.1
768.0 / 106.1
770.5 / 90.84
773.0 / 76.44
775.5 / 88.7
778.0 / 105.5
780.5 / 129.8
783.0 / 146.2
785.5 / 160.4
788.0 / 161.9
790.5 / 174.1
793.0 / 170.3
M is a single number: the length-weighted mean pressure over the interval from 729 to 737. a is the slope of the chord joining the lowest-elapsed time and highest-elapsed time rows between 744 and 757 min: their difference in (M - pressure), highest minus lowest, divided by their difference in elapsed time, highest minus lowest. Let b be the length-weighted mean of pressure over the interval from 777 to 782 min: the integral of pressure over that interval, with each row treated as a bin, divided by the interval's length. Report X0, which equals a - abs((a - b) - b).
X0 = -243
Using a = -2.0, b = 120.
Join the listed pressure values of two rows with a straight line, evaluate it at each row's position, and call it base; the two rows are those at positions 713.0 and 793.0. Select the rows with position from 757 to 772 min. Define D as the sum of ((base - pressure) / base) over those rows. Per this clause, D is 1.1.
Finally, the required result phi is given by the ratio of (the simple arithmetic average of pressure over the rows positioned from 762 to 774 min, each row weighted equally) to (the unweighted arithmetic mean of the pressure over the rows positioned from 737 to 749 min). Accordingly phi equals 0.67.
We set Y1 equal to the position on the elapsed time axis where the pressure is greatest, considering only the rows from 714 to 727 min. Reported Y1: 718.0 min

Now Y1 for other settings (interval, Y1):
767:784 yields 783.0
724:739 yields 725.5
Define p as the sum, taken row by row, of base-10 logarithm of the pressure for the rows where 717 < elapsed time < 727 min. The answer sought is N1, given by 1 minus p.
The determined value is -8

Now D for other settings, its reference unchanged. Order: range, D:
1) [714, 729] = -0.5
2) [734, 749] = 0.2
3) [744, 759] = -0.1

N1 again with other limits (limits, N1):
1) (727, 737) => -8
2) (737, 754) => -15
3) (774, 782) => -5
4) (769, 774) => -3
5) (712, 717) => -4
